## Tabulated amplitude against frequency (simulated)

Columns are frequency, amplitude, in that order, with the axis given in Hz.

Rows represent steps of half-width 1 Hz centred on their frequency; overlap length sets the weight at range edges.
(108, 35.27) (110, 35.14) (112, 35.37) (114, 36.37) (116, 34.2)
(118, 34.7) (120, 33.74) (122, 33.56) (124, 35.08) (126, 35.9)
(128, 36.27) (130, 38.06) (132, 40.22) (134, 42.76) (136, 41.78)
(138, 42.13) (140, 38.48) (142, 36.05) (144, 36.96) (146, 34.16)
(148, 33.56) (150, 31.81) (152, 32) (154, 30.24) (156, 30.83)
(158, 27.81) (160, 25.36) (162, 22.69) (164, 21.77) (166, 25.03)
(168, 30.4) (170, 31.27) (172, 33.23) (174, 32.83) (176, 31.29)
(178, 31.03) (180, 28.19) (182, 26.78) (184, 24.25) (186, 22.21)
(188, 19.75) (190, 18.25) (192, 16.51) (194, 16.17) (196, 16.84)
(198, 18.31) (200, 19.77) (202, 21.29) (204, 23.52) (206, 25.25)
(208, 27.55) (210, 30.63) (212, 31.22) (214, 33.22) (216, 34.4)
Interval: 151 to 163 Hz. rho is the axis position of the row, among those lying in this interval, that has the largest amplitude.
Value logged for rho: 152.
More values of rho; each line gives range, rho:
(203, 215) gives 214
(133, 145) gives 134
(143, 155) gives 144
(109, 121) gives 114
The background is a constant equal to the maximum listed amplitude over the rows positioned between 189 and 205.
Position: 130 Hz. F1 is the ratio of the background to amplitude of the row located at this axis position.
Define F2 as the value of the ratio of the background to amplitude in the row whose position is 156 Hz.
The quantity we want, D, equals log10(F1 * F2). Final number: -0.33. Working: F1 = 0.62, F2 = 0.76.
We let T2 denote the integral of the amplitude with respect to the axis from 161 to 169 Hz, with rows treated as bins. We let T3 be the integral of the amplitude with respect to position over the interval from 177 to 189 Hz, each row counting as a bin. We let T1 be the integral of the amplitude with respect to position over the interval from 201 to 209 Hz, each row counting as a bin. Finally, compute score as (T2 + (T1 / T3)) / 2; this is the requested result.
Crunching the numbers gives 100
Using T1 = 195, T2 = 200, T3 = 304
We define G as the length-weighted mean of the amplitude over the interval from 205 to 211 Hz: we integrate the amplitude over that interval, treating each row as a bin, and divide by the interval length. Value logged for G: 28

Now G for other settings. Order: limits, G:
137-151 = 36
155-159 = 29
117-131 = 35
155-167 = 26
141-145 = 37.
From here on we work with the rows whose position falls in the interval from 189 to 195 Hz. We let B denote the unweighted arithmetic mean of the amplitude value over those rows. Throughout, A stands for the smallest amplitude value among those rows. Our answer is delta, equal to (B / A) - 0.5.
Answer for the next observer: 0.550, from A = 16.17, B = 17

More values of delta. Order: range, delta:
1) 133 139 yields 0.511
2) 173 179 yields 0.522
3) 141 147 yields 0.546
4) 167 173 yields 0.541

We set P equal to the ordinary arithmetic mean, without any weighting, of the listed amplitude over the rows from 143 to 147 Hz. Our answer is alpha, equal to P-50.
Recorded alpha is -14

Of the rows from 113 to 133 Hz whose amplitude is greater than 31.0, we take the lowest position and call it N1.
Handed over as 114 Hz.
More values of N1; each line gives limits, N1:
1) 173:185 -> 174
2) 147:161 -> 148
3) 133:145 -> 134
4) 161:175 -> 170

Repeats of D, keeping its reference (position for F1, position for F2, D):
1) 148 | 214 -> -0.30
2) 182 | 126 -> -0.24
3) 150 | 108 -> -0.31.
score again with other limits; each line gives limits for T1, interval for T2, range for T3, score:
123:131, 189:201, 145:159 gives 106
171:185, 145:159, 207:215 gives 221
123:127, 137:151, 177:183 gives 254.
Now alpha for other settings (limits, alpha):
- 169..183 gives -19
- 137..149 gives -13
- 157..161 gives -23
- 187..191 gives -31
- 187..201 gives -32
